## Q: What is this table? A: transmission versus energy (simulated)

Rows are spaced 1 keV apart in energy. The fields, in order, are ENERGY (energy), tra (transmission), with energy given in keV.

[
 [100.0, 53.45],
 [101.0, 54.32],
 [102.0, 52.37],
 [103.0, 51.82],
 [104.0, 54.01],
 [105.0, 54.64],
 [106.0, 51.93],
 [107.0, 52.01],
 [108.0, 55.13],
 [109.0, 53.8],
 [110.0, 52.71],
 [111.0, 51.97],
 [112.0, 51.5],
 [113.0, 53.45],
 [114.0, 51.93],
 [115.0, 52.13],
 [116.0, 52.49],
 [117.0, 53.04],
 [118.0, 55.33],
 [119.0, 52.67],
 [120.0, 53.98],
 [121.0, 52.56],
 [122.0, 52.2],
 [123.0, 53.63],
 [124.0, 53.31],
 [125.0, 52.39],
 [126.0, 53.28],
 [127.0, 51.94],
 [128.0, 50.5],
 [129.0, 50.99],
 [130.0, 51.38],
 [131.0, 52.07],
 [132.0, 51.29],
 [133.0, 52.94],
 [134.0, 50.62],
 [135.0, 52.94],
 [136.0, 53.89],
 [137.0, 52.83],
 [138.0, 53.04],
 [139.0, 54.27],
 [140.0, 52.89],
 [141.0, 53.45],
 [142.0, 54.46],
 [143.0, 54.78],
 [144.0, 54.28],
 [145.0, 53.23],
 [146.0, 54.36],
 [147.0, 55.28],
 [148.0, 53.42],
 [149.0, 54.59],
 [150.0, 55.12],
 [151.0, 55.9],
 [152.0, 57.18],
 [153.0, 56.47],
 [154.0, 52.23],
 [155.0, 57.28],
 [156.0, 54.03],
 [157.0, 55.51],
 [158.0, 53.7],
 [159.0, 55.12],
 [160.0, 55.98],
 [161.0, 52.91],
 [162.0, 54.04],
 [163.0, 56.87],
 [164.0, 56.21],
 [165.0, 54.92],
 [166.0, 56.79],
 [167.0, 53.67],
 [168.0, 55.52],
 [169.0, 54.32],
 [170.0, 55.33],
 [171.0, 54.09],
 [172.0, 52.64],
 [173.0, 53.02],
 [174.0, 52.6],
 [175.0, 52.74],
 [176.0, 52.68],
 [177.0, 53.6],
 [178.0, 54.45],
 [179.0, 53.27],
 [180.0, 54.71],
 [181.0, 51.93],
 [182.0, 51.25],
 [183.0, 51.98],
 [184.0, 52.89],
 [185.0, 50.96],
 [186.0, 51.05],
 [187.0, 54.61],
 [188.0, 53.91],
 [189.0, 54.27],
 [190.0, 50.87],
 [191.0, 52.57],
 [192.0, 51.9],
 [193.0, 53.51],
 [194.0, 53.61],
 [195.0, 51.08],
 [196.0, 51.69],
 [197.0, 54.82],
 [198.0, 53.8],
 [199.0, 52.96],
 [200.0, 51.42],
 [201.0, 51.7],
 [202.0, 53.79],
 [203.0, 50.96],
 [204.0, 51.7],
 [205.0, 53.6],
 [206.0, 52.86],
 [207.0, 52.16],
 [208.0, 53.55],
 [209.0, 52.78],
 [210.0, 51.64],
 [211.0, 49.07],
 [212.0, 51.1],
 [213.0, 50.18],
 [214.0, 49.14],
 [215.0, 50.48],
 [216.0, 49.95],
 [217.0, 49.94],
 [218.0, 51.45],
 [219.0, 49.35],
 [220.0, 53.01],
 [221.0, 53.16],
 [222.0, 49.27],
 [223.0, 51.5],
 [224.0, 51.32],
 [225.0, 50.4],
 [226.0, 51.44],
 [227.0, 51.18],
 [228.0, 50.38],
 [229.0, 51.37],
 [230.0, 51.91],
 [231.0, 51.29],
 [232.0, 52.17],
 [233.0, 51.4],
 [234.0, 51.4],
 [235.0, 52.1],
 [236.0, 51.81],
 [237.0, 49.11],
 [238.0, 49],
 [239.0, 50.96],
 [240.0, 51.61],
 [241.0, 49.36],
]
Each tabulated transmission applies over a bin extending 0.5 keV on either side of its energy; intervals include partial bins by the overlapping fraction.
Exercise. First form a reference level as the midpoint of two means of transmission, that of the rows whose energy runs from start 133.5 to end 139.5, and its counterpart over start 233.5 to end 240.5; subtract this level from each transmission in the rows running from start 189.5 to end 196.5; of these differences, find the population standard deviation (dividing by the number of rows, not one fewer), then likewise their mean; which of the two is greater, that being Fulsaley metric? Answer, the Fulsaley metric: 1.0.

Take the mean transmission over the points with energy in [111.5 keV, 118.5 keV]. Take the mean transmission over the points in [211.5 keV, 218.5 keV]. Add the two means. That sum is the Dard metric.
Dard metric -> 103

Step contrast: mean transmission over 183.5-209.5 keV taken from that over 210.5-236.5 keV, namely -1.7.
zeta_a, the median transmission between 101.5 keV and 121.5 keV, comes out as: 52.6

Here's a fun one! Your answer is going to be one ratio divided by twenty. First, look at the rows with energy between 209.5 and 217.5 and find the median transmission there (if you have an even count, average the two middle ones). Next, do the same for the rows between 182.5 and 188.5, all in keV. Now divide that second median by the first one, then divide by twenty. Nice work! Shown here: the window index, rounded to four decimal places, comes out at 0.0524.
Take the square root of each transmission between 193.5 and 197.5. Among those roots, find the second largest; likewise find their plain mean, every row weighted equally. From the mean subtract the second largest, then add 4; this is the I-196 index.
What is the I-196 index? 3.94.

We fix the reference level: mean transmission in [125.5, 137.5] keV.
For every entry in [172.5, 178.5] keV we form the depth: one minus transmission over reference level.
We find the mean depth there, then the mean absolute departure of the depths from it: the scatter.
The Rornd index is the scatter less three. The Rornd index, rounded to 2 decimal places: -2.99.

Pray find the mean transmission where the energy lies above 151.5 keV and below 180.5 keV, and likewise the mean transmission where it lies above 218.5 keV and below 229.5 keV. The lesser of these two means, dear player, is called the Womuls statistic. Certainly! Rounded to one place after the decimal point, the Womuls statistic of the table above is 51.1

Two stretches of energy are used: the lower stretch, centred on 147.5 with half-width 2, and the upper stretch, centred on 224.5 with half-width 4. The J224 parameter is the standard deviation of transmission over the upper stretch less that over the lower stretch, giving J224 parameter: 0.4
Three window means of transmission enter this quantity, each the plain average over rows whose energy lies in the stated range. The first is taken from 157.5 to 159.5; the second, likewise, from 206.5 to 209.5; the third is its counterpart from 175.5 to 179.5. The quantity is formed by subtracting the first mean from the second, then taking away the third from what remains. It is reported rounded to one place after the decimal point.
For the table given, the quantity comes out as -55.1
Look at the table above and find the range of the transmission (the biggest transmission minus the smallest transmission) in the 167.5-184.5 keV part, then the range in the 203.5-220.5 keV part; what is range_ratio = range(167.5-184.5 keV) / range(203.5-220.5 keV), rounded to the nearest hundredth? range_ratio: 0.94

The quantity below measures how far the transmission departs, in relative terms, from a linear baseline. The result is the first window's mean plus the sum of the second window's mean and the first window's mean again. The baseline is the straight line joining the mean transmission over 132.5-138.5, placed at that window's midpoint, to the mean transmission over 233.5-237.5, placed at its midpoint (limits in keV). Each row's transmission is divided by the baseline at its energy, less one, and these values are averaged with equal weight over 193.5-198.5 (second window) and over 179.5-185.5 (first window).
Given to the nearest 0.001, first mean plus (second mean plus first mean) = 0.037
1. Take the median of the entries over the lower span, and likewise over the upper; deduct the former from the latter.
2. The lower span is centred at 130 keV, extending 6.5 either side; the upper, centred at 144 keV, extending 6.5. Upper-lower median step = 2.2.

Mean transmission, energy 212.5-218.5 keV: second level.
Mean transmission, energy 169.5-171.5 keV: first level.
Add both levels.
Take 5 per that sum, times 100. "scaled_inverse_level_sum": 4.77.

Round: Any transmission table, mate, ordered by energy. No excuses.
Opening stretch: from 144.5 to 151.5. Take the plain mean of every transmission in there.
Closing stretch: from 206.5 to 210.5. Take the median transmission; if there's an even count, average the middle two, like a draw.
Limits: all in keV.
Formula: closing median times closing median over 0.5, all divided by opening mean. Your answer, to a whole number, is 101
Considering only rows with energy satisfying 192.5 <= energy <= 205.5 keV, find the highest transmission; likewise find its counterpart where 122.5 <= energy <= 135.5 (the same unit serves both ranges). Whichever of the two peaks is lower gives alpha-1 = 53.6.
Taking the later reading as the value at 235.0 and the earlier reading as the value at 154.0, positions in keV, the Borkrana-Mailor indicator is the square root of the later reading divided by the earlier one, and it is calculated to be 1.00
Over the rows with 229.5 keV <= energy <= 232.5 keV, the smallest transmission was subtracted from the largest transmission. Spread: 0.9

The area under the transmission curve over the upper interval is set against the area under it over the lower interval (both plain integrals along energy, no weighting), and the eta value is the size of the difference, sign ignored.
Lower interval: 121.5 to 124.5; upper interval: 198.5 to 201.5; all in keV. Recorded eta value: 3.1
